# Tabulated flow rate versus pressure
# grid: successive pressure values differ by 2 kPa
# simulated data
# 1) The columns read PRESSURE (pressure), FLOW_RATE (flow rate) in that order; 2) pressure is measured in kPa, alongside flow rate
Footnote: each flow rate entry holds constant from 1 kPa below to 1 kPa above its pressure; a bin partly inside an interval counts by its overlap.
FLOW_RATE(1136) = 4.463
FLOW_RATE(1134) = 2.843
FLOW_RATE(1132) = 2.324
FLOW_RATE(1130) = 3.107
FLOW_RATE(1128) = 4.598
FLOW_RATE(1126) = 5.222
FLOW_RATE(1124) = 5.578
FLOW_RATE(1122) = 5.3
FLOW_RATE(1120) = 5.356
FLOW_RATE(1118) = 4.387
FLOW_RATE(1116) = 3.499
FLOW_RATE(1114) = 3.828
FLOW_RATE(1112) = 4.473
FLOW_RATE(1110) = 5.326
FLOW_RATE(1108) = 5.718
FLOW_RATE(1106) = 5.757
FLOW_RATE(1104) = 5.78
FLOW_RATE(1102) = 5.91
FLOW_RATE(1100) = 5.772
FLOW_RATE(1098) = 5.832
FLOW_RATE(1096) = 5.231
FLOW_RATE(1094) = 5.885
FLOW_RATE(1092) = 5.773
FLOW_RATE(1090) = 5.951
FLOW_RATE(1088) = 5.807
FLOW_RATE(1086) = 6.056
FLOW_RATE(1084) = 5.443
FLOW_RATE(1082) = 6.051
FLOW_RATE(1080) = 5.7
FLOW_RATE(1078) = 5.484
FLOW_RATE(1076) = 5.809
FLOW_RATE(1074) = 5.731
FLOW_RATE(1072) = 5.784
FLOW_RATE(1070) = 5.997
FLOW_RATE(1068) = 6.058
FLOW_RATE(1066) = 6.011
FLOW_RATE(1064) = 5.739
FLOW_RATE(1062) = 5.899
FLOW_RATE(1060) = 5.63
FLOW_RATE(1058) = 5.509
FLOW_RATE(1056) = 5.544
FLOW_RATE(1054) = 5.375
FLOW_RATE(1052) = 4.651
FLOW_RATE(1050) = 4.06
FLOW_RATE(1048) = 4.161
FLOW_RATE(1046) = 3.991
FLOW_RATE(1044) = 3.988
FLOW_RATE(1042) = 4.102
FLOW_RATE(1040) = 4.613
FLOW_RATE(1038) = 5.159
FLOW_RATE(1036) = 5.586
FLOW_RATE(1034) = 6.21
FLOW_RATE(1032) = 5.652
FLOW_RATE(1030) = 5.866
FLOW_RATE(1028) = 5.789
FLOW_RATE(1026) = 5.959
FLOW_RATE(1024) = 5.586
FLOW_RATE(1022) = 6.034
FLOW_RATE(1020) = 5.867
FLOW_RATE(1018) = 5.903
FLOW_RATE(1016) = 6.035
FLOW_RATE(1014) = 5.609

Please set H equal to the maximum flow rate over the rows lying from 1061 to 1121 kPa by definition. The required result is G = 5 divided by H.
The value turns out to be 0.825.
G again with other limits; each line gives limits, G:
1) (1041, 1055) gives 0.930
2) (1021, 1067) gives 0.805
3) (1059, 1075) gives 0.825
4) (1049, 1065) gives 0.848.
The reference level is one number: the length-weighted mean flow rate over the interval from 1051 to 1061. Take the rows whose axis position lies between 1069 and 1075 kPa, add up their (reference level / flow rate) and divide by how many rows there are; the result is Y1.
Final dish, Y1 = 0.92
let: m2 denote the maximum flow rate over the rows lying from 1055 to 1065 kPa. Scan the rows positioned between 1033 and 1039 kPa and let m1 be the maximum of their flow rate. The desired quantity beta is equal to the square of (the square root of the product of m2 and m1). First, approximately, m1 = 6.21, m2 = 5.899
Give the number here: 36.6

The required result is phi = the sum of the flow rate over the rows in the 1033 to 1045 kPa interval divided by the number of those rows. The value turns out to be 4.9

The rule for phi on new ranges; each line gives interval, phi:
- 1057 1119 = 5.5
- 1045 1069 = 5.2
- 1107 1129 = 4.8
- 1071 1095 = 5.8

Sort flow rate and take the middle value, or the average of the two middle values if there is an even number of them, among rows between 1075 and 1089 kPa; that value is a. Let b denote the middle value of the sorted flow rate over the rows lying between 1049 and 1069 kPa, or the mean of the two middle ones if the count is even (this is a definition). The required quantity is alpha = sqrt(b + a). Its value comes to 3.38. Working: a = 5.81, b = 5.59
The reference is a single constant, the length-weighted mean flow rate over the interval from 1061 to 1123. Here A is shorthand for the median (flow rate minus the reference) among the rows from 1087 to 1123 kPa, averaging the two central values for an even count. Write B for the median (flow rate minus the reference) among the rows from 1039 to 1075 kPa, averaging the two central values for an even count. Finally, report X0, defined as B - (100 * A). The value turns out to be -21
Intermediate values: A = 0.2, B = 0.0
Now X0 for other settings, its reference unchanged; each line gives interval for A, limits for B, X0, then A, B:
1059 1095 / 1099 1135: -28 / 0.3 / -0.3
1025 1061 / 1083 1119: 9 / -0.1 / 0.2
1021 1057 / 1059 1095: 7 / -0.1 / 0.3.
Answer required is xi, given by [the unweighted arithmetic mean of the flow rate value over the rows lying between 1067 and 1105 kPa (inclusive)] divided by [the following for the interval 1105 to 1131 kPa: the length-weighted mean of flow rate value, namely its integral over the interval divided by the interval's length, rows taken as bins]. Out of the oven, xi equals 1.21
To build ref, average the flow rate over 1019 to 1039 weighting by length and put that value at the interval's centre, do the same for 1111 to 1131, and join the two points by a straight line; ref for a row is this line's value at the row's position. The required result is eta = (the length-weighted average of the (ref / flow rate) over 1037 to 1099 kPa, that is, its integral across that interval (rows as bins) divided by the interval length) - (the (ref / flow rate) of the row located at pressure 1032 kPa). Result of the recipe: -0.02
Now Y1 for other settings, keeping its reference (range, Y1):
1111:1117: 1.37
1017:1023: 0.90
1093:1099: 0.95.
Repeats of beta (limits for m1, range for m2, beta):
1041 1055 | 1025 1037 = 33.4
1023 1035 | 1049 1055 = 33.4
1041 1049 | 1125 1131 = 21.7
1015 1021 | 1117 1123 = 32.3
